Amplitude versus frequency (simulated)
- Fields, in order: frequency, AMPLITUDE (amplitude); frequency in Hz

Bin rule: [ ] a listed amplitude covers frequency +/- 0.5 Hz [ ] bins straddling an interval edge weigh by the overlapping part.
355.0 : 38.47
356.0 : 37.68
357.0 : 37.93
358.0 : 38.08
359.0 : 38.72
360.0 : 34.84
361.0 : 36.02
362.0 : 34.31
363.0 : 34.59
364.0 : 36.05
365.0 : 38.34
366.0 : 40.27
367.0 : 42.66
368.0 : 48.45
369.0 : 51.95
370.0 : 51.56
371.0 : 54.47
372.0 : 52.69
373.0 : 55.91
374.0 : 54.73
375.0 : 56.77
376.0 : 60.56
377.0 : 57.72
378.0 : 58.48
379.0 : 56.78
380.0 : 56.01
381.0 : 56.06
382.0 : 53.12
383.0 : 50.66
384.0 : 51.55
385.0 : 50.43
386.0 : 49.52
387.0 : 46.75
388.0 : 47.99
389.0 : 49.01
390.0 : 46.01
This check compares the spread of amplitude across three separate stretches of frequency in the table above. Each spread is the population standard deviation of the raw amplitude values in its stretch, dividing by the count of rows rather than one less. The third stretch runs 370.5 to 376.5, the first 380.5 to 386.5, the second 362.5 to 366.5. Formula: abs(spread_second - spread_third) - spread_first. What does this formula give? -1.9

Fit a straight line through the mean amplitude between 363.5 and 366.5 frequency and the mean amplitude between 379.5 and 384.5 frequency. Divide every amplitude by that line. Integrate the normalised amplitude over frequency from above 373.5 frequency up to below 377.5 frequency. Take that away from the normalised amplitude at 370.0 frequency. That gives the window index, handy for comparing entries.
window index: -3.6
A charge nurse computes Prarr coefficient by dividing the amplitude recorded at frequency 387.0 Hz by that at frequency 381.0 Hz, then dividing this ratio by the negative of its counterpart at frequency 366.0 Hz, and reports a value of -0.021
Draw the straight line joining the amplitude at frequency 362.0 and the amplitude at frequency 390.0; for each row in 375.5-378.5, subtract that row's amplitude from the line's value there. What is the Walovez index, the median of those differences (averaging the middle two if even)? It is -17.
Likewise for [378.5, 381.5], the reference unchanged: -14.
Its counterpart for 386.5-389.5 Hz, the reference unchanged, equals -3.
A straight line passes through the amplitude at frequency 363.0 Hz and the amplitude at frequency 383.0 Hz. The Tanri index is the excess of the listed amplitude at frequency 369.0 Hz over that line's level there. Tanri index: 12.5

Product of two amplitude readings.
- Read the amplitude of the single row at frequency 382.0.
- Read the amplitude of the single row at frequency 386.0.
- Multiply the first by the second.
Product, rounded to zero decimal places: 2631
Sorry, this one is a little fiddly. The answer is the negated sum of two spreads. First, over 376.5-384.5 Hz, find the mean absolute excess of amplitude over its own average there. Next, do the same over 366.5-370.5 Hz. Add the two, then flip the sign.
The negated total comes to -5.6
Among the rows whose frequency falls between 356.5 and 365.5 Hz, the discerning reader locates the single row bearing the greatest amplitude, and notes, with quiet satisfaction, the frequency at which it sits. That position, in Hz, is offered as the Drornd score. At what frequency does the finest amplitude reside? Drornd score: 359.0 Hz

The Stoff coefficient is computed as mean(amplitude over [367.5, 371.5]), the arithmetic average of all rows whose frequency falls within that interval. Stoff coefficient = 51.6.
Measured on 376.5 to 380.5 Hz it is 57.2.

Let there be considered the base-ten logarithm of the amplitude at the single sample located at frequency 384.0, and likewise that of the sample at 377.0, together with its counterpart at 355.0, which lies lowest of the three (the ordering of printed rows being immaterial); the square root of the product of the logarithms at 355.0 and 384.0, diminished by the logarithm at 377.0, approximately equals -0.11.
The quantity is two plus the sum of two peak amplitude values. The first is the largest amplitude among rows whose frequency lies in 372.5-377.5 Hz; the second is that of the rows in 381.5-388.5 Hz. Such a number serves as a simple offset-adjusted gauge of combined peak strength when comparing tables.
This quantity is 116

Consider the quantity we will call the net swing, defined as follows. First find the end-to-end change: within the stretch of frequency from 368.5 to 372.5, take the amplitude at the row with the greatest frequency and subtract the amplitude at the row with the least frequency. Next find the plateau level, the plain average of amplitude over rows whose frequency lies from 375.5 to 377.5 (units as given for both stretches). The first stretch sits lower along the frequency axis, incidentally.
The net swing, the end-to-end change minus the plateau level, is -58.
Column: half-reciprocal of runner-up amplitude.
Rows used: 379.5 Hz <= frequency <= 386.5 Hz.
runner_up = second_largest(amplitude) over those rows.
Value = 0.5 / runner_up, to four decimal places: 0.0089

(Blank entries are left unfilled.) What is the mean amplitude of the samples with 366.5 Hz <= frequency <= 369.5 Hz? 47.7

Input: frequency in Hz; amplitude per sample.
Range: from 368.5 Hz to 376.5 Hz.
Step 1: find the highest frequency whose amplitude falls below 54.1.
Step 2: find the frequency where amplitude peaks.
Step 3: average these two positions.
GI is 374.0 Hz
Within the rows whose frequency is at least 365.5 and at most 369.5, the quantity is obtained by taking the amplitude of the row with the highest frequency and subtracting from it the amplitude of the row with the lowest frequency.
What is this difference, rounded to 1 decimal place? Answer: 11.7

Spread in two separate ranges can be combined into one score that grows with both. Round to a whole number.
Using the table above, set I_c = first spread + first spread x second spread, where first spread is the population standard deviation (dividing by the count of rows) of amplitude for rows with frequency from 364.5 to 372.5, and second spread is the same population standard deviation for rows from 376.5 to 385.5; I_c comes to 23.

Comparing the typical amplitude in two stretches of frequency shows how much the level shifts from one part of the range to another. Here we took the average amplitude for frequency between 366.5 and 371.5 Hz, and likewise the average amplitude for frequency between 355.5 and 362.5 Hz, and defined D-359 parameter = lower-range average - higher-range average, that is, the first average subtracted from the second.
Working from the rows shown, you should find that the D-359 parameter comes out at -13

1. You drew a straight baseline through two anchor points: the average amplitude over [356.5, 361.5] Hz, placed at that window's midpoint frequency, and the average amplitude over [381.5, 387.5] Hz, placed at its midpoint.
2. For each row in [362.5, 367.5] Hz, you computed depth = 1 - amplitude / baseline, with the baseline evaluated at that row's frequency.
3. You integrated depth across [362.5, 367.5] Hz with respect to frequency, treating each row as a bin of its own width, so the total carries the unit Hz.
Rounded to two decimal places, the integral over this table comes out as 0.23 Hz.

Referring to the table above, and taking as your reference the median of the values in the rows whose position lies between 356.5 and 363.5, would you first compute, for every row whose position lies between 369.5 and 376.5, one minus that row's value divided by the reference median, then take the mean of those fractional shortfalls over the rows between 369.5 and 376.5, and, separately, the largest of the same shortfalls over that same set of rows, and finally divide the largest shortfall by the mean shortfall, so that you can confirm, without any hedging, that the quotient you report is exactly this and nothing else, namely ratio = 0.81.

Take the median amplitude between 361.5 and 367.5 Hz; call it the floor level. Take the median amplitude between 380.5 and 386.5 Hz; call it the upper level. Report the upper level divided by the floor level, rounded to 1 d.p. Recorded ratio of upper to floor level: 1.4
